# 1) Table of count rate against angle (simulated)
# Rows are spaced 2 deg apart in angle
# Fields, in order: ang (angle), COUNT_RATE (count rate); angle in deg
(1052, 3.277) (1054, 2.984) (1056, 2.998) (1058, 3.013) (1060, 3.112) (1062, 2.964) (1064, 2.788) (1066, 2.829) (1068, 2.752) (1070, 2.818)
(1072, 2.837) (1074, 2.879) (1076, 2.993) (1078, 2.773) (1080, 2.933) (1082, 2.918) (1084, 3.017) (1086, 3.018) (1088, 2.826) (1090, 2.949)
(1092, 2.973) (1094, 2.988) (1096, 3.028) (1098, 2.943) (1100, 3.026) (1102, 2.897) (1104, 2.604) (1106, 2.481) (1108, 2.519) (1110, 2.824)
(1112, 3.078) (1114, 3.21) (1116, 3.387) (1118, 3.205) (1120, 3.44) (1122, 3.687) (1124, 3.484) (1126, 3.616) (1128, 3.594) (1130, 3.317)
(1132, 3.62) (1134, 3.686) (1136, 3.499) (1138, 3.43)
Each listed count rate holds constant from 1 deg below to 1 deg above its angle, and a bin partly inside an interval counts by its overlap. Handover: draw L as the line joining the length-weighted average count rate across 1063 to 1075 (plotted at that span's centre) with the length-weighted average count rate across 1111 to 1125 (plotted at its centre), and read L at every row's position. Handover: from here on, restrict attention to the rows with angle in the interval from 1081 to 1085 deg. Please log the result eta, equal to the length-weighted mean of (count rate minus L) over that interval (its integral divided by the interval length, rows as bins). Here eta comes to 0.00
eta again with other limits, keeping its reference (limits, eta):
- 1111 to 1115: -0.16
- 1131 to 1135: 0.13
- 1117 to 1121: -0.04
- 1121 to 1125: 0.17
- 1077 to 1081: -0.07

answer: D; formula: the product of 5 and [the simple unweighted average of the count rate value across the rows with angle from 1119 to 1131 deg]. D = 17.6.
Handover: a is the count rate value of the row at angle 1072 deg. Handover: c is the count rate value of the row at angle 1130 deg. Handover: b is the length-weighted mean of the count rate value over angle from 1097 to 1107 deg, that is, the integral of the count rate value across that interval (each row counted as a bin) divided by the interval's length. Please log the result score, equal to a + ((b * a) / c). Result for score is 5.2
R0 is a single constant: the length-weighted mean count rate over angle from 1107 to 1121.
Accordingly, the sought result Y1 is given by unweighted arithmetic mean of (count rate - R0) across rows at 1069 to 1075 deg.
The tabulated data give -0.3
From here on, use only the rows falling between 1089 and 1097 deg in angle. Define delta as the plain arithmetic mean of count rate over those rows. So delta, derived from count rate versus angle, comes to 2.98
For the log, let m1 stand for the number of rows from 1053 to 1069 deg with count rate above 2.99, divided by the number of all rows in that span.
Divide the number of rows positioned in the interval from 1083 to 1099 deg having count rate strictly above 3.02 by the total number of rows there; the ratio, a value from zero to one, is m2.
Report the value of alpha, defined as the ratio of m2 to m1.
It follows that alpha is 0.3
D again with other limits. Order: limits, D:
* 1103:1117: 14.4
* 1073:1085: 14.6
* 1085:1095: 14.8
